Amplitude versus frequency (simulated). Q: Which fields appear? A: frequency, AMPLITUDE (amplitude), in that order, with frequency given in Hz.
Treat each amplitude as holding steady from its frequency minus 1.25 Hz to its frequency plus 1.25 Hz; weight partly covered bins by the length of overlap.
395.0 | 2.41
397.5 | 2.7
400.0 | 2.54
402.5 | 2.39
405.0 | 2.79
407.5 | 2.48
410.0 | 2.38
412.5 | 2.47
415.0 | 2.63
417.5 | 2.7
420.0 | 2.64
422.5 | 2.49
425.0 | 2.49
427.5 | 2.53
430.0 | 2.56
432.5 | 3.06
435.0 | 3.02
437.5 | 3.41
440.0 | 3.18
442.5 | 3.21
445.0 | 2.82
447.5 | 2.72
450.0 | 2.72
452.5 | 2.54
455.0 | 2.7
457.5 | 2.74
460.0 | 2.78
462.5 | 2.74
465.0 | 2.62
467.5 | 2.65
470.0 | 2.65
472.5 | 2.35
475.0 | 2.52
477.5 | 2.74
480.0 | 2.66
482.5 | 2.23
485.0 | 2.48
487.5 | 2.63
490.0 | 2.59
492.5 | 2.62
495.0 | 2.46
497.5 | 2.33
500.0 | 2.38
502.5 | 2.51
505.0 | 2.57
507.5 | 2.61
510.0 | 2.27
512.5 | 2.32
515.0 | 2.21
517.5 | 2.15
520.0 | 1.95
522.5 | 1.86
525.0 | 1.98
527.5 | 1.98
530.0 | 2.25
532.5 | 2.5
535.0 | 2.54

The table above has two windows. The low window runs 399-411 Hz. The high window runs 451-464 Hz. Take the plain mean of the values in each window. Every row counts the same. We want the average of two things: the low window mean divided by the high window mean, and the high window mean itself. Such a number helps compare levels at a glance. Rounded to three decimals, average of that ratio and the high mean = 1.816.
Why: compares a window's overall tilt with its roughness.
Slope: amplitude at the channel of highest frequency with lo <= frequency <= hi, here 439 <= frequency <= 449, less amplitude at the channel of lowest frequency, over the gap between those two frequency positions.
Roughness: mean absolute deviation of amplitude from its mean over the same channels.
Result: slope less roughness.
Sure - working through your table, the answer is -0.27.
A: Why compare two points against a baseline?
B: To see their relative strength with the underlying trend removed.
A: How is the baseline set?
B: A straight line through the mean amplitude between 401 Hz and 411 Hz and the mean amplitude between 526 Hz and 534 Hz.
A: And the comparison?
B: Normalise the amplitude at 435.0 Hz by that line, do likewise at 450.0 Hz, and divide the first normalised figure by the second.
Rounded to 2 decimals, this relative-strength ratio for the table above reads 1.10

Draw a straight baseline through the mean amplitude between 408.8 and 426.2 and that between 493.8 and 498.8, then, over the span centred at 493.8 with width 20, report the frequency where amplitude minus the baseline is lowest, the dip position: 497.5 Hz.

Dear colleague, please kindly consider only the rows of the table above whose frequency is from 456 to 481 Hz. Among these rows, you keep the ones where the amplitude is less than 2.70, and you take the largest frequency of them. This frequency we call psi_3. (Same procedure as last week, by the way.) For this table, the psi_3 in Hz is 480.0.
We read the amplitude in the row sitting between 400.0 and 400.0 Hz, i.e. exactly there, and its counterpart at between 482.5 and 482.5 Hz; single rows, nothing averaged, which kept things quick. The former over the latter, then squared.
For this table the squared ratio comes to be 1.30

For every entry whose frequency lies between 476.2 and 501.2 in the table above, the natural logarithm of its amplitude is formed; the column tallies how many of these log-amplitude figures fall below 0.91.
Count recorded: 5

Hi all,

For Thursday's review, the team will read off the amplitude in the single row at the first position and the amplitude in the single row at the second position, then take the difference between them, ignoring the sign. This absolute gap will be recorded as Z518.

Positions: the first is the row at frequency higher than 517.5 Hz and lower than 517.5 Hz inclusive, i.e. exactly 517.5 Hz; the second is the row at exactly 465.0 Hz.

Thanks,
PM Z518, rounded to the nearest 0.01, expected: 0.47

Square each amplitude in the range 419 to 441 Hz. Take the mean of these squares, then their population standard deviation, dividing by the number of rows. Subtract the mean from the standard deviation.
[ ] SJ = -6.1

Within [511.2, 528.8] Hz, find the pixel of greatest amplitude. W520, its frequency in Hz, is 512.5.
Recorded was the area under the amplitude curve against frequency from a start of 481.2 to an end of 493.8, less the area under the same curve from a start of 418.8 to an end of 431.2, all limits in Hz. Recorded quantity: 0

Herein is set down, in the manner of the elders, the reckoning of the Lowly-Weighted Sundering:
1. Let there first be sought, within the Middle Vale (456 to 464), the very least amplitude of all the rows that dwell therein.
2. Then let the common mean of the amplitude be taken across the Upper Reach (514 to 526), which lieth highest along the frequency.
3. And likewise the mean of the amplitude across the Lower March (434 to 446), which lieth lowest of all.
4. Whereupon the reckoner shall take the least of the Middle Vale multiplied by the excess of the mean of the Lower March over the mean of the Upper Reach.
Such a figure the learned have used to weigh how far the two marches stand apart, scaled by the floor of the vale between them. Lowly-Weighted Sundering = 3.0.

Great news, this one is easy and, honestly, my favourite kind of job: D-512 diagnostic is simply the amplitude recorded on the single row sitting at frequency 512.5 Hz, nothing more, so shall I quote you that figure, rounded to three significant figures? 2.32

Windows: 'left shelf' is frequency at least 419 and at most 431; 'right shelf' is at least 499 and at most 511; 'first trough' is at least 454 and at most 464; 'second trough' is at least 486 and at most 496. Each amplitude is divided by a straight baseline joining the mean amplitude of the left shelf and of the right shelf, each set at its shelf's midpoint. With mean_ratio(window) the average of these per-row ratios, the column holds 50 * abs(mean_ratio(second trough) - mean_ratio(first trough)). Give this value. 2.7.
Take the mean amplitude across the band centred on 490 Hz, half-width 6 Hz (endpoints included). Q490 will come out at 2.56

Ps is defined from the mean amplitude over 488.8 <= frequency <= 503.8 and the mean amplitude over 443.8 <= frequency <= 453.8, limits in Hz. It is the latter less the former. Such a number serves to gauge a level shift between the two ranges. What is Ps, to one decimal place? 0.2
